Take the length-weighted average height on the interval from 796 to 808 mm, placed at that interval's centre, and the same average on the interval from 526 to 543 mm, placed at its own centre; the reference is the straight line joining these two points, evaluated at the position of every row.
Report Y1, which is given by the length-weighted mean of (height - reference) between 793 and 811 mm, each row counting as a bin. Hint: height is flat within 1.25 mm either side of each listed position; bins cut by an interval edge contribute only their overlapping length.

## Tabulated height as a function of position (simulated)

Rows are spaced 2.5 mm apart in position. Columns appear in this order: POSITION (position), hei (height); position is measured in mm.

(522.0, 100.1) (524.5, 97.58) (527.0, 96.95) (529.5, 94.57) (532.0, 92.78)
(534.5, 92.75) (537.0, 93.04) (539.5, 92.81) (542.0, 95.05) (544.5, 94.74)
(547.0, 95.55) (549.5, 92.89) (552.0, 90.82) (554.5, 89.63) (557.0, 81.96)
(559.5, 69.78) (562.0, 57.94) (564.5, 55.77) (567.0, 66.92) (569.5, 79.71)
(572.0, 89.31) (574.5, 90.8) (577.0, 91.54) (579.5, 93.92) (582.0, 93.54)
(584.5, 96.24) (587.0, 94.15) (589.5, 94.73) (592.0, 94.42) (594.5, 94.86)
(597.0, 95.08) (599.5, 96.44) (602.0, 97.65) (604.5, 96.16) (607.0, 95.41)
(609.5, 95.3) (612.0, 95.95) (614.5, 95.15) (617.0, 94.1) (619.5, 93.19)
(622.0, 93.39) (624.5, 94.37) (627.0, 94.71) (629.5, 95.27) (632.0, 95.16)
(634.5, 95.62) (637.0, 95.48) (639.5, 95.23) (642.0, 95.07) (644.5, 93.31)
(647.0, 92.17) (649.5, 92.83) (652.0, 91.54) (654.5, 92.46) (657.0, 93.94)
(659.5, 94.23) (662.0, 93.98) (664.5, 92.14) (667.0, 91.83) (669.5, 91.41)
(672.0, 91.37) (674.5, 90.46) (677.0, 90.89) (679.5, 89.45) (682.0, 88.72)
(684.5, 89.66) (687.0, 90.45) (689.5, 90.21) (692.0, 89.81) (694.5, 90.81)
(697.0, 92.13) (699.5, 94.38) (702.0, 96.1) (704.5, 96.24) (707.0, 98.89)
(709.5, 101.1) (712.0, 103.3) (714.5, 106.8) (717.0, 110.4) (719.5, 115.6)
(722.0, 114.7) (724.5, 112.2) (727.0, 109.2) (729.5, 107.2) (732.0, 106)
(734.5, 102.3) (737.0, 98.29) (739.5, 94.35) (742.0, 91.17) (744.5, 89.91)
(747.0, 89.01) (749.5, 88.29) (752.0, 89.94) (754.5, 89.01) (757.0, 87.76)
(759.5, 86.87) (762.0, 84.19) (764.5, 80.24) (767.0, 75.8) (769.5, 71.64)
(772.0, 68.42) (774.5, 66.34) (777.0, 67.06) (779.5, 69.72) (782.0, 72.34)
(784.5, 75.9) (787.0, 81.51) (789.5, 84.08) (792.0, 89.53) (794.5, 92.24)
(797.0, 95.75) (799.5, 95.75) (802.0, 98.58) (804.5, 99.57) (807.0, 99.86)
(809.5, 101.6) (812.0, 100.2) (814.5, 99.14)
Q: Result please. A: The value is -0.4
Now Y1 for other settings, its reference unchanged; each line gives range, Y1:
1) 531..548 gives -0.2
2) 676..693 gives -6.3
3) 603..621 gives 0.0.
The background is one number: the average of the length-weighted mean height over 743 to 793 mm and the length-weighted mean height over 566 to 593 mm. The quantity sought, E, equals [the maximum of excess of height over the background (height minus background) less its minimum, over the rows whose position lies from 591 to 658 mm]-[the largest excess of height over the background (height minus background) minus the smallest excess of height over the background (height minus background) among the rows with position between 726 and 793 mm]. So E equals -37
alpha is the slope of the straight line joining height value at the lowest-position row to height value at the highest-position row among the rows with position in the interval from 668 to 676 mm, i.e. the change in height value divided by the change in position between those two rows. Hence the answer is -0.2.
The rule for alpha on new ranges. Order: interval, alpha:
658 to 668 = -0.3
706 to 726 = 0.8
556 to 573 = 0.5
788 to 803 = 1.2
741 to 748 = -0.4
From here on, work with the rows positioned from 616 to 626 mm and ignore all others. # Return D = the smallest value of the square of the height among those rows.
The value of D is 8684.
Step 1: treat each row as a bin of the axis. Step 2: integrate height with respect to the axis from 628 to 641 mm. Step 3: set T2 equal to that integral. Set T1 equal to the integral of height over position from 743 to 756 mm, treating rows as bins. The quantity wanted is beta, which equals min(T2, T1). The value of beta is 1160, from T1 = 1160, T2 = 1239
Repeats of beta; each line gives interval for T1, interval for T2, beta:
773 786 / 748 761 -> 916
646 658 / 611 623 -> 1111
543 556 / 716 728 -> 1203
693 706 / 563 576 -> 994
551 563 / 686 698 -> 938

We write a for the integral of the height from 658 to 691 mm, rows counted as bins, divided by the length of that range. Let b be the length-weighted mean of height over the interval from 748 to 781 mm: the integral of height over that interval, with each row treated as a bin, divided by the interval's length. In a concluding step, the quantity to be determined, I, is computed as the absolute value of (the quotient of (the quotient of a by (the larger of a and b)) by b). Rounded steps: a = 91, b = 79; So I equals 0.0127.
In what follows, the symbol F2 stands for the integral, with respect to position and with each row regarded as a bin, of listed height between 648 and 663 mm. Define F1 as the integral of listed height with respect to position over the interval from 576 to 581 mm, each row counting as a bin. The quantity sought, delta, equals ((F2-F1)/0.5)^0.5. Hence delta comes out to 43.2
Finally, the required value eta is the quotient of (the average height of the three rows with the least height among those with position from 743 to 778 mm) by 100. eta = 0.673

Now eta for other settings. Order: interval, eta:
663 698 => 0.893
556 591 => 0.602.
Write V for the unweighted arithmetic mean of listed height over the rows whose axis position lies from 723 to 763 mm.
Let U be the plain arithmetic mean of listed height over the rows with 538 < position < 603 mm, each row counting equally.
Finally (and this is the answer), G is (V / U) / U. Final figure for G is 0.012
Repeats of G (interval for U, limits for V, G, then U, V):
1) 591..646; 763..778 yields 0.008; 95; 72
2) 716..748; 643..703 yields 0.009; 103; 92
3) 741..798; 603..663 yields 0.014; 82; 94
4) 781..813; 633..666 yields 0.011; 91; 94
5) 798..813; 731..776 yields 0.009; 99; 87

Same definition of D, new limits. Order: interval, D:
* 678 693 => 7871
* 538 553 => 8248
